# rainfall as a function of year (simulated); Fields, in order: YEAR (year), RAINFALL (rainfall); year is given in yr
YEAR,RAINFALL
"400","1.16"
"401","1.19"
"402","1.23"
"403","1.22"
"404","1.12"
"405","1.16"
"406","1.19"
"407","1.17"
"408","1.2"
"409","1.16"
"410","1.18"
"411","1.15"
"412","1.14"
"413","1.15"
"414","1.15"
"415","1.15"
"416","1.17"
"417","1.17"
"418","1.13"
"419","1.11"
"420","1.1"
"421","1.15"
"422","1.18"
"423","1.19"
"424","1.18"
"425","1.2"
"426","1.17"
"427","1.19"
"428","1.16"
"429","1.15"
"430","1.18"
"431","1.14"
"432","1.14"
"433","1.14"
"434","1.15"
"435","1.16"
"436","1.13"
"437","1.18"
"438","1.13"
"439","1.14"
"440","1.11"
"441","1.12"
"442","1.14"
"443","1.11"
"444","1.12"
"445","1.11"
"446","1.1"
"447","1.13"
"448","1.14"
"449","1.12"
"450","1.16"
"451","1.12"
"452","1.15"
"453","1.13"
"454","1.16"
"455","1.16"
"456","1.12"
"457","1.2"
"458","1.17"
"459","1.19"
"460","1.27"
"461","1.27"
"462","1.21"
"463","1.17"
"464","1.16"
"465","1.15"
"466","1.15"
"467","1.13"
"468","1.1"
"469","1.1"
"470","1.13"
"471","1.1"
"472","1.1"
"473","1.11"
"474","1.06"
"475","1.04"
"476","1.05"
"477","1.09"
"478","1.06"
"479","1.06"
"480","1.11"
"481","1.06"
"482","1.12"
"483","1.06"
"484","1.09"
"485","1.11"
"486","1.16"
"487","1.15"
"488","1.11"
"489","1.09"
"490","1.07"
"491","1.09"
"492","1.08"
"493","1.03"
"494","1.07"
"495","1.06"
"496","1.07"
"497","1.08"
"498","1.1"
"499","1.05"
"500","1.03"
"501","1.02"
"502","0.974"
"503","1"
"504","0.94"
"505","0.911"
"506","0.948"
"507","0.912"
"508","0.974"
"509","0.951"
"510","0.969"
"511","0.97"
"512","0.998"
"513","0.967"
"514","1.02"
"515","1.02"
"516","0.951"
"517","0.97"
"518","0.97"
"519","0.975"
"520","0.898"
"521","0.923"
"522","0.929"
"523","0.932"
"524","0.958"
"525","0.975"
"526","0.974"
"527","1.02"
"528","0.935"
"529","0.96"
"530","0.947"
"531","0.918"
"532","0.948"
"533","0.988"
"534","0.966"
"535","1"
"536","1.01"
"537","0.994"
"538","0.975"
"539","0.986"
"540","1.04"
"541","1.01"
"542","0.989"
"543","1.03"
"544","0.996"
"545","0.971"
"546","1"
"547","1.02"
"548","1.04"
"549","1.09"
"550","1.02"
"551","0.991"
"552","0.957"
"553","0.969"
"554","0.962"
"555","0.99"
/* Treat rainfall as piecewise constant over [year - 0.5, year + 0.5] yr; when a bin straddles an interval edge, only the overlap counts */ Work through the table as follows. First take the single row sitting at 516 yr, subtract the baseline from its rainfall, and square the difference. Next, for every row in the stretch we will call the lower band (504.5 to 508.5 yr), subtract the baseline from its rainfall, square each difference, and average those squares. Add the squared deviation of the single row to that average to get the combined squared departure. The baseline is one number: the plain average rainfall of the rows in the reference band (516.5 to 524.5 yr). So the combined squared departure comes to 0.00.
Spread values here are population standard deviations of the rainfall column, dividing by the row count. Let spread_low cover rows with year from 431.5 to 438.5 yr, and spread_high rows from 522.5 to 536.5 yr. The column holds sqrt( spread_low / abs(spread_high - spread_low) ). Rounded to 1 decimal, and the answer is 1.2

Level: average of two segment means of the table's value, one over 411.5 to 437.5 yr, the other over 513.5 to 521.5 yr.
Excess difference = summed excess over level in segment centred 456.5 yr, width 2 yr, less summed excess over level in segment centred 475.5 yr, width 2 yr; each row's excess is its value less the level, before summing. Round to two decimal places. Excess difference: 0.23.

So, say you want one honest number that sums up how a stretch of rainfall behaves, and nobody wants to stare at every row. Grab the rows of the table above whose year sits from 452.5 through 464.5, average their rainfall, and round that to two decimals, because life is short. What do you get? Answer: 1.18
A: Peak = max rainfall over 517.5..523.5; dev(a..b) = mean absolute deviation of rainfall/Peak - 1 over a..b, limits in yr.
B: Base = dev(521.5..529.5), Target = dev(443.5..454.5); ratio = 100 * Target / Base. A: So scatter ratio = 71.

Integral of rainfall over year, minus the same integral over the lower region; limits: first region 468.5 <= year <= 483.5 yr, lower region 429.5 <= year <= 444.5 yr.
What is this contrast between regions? -0.8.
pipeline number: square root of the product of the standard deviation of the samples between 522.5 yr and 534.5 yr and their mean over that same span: 0.16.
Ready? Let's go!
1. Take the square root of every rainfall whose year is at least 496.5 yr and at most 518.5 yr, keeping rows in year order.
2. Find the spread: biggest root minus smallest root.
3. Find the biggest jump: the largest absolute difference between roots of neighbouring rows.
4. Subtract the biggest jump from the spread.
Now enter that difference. 0.060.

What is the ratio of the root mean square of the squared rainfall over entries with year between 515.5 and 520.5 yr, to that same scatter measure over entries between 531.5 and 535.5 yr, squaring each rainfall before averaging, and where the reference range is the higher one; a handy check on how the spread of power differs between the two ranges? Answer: 0.96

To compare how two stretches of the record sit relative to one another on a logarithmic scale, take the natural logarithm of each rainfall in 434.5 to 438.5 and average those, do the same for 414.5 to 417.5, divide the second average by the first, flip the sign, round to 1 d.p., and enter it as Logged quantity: -1.1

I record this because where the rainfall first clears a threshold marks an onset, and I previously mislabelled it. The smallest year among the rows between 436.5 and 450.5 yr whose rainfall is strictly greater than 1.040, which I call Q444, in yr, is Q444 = 437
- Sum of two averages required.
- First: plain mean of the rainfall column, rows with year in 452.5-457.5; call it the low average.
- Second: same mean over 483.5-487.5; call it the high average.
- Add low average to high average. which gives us 2.28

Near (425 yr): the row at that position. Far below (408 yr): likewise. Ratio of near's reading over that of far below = 1.00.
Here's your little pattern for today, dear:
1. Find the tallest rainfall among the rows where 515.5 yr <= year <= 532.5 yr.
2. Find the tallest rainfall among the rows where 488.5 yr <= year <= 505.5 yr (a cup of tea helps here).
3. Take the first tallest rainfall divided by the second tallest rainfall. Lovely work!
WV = 0.927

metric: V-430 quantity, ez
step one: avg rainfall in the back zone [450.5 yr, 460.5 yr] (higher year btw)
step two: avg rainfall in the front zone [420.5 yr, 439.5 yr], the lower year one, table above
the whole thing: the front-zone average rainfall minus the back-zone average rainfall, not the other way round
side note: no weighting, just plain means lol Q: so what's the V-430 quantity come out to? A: -0.01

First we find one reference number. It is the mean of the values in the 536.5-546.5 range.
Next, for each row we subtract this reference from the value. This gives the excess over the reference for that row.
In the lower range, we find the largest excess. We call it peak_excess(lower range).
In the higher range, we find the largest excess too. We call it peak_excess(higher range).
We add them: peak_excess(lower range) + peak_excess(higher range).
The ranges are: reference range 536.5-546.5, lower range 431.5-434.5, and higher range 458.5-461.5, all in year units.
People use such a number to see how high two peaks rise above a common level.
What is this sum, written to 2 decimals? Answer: 0.42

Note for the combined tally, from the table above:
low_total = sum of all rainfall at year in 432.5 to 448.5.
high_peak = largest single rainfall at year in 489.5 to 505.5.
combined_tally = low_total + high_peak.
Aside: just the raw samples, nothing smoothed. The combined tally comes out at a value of 19.2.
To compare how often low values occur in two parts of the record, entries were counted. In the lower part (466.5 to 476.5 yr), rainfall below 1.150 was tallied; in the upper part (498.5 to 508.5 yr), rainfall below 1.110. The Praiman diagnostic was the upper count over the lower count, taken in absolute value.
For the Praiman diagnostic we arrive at 1.00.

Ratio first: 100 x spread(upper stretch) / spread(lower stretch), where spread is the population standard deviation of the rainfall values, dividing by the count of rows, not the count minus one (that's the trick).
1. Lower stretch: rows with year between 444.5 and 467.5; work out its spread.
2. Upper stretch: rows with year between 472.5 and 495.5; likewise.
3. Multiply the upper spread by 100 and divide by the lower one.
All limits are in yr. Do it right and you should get 74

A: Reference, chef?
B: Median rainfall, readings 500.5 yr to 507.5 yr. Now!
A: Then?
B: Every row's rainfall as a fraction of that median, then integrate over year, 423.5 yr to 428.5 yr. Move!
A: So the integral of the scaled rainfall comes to 6.2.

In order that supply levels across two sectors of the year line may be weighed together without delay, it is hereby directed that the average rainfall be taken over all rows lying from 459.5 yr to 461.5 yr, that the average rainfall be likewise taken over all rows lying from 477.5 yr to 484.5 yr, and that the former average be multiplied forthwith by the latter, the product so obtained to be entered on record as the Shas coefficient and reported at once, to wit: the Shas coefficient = 1.37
